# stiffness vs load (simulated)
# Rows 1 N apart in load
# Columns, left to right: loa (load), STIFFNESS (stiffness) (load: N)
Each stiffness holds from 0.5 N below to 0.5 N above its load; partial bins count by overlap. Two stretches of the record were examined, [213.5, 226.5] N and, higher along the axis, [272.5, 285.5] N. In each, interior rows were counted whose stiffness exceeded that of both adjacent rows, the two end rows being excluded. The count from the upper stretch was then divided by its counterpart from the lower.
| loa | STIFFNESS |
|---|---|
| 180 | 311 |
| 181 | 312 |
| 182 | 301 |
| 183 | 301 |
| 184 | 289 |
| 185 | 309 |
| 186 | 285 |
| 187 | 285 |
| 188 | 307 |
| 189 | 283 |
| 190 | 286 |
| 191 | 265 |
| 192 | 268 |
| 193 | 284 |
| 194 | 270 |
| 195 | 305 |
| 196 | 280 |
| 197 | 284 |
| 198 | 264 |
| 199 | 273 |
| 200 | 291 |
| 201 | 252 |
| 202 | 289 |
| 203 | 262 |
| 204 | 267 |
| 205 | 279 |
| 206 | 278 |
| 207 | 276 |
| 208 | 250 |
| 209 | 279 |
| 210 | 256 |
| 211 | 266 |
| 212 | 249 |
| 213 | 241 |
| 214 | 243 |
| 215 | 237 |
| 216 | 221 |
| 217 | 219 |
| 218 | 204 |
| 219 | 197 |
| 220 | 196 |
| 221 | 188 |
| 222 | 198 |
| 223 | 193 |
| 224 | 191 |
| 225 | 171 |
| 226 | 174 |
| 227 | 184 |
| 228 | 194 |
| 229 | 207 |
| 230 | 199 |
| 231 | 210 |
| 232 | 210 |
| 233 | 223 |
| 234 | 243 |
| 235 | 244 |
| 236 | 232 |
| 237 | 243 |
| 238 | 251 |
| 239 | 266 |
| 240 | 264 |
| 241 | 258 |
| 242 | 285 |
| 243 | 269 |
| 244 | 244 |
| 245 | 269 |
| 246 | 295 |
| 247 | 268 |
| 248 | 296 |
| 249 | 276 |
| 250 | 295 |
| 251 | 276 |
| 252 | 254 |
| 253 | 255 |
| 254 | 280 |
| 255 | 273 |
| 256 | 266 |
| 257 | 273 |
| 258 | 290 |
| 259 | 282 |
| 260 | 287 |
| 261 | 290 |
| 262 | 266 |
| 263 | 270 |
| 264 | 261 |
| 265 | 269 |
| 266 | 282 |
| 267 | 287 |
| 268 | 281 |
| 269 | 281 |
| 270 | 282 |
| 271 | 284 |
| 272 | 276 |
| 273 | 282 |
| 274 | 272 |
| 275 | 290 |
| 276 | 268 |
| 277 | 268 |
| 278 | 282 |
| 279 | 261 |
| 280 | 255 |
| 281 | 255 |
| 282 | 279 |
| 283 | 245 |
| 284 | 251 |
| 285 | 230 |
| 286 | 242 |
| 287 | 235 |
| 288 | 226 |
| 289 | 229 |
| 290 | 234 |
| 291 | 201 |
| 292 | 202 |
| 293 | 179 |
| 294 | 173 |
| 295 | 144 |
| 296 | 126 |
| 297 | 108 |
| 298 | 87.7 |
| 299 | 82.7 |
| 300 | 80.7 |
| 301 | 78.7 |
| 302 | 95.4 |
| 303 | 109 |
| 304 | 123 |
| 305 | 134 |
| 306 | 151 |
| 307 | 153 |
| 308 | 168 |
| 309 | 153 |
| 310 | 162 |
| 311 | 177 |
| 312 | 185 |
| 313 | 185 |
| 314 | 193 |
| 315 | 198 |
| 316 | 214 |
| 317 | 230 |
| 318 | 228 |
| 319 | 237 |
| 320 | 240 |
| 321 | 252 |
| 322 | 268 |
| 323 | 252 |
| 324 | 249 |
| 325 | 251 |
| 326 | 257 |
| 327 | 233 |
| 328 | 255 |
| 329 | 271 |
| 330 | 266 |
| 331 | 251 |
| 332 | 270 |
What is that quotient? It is 4.0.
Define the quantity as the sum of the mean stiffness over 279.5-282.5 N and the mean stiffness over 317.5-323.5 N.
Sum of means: 509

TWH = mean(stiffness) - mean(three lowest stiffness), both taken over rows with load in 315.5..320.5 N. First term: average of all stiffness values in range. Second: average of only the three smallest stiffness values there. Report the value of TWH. 5.8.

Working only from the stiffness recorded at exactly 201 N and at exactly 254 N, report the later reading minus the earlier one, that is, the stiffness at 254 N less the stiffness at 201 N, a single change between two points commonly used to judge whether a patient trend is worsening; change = 28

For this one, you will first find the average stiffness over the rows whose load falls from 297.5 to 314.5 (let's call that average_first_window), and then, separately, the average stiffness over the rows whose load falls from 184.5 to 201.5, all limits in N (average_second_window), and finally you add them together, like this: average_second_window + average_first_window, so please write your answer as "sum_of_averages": 418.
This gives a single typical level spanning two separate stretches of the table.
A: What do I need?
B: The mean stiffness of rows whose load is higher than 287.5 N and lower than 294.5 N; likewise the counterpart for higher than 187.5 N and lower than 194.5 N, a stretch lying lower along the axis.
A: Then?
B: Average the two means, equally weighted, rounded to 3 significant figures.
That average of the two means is 243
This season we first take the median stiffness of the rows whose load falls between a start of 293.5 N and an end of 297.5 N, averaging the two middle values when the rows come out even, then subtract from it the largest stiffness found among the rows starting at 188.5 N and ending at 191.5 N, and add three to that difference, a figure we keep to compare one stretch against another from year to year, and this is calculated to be -148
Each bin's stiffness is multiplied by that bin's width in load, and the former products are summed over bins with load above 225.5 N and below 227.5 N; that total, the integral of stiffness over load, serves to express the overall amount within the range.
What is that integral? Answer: 358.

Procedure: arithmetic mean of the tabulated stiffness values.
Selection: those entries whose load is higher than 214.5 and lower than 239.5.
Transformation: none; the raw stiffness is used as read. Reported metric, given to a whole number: 212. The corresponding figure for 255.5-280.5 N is 276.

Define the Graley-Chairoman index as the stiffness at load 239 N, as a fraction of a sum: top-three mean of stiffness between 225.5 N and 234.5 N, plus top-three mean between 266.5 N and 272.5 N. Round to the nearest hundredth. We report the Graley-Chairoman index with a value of 0.52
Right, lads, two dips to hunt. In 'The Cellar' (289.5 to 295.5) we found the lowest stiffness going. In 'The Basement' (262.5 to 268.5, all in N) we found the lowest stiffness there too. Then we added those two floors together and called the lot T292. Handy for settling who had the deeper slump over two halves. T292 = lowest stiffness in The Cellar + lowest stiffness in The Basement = 405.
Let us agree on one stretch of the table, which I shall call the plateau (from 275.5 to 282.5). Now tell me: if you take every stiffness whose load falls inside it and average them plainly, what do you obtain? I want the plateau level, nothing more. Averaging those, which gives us 267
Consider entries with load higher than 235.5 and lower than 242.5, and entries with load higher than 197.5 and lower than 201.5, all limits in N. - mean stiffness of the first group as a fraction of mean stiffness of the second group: 1.0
